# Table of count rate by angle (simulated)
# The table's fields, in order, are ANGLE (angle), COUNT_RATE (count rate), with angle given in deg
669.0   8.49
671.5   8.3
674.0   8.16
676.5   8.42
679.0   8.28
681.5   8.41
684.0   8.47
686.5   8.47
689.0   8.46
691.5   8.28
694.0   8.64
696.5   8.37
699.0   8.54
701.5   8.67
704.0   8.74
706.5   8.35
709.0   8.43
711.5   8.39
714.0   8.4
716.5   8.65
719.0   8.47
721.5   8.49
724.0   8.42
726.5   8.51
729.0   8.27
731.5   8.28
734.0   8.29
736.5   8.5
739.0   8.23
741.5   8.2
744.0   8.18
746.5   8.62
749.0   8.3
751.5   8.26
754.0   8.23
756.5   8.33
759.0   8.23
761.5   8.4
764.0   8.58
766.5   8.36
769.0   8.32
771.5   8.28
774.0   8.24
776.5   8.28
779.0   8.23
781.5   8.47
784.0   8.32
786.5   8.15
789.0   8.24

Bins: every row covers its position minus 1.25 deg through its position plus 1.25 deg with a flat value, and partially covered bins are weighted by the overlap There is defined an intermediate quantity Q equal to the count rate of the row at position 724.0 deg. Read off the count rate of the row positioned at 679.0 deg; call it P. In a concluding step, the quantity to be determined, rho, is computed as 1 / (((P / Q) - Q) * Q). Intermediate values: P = 8.28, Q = 8.42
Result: -0.0160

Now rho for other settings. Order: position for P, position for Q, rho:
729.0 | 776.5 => -0.0166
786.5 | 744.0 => -0.0170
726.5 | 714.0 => -0.0161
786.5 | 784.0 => -0.0164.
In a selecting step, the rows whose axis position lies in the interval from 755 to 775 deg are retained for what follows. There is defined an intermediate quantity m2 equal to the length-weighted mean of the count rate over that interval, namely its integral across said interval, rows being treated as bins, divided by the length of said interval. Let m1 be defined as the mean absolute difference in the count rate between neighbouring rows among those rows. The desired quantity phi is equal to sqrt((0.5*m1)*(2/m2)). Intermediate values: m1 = 0.113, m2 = 8.34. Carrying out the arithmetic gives 0.116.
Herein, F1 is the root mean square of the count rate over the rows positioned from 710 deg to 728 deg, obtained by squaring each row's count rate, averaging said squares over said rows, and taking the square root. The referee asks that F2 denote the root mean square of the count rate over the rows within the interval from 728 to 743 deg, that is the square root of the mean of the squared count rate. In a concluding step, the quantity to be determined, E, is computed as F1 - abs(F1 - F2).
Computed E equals 8.30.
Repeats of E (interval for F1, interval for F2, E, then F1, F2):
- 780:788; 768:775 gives 8.28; 8.31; 8.280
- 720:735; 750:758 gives 8.27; 8.38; 8.273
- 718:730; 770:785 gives 8.30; 8.43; 8.304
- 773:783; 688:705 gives 8.08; 8.31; 8.530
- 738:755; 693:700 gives 8.06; 8.29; 8.517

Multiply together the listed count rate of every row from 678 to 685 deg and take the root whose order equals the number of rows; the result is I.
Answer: 8.39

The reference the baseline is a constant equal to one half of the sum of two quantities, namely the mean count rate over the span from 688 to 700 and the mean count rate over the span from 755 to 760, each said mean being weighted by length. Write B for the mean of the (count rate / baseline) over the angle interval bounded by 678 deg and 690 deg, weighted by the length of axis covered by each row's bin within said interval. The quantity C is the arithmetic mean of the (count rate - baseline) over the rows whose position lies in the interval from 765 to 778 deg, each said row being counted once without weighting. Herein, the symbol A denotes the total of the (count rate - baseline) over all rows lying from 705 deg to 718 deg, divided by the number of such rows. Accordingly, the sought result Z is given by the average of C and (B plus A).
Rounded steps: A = 0.08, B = 1.01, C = -0.07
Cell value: 0.50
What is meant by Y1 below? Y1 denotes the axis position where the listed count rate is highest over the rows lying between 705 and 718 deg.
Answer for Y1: 716.5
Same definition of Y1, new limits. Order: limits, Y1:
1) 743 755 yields 746.5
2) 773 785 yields 781.5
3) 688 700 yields 694.0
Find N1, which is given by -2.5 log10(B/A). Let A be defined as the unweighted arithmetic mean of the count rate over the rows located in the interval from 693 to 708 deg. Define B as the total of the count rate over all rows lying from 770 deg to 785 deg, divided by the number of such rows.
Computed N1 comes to 0.032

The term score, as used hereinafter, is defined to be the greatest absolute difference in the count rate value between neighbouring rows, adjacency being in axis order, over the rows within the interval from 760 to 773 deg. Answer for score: 0.22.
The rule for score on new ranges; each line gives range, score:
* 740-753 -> 0.44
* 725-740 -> 0.27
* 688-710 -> 0.39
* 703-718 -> 0.39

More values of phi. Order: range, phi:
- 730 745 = 0.114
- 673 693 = 0.115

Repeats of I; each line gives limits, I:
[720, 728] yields 8.47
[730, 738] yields 8.36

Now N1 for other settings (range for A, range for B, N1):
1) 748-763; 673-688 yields -0.010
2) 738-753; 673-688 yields -0.009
